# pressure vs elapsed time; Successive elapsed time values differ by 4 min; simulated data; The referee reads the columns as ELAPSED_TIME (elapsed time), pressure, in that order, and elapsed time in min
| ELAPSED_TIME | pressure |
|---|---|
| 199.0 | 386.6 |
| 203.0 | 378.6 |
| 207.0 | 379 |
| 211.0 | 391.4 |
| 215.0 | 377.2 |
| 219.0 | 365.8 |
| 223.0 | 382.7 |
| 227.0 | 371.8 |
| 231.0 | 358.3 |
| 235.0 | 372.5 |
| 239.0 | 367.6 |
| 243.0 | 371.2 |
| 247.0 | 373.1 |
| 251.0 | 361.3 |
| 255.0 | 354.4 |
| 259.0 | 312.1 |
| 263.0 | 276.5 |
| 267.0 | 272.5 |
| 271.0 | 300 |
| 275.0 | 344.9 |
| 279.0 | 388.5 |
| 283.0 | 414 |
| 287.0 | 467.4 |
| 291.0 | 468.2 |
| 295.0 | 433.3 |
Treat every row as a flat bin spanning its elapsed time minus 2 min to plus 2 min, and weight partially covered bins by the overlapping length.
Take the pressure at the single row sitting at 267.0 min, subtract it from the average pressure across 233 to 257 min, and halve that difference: 47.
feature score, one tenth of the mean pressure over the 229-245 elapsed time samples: 36.7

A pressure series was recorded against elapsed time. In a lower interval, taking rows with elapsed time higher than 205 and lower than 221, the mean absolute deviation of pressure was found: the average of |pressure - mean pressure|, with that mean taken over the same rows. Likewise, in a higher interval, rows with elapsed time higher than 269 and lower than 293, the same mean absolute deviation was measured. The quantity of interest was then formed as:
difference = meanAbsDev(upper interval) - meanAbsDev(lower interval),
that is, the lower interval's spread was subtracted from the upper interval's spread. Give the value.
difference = 46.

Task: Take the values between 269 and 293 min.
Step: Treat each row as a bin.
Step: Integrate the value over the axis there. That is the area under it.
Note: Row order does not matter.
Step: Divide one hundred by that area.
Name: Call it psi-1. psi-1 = 0.010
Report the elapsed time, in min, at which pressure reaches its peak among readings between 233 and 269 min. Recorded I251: 247.0 min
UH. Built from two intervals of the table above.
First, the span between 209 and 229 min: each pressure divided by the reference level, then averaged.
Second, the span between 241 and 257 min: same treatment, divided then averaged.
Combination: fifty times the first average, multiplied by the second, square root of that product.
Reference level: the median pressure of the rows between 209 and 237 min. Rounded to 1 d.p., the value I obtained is 7.0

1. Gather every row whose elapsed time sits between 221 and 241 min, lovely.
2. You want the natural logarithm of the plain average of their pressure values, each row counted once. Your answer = 5.92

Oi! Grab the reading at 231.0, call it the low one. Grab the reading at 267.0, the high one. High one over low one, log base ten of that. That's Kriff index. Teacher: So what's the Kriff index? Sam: -0.12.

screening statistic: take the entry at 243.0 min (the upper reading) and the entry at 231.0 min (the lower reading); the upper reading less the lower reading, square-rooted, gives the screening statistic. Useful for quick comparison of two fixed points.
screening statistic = 3.6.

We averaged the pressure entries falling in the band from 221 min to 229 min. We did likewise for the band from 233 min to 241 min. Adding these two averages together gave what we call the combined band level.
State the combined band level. 747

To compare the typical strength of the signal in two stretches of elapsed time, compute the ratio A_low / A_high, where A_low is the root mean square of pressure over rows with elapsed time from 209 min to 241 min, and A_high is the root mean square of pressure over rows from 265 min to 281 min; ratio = 1.13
